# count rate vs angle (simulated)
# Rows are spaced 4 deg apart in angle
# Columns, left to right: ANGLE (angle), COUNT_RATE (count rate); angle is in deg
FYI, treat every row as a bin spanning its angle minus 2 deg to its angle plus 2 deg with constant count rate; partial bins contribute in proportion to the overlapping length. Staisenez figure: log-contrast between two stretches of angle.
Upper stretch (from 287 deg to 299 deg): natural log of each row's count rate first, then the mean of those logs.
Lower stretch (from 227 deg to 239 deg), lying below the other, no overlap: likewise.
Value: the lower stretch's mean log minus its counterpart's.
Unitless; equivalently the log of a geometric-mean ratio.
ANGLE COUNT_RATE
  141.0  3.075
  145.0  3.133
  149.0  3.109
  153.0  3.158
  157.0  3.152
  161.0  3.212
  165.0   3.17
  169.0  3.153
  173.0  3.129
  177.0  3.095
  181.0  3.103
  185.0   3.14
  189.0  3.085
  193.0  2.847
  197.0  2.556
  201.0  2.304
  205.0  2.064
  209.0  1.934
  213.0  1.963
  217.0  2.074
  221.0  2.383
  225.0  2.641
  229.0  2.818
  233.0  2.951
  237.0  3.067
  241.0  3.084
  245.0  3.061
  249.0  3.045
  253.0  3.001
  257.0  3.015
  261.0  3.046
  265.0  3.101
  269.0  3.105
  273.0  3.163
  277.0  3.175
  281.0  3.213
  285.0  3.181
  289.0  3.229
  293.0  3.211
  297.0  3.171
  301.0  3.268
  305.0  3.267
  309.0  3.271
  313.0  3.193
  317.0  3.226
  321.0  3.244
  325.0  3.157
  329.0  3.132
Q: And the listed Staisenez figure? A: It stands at -0.085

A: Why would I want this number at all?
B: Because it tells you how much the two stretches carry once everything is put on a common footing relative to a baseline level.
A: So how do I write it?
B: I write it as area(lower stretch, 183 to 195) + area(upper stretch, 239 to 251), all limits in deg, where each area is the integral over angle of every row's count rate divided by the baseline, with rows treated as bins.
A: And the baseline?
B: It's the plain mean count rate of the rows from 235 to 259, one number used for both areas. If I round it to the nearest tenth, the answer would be 24.0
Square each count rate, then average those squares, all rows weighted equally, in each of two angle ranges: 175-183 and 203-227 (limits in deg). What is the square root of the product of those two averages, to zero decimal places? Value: 7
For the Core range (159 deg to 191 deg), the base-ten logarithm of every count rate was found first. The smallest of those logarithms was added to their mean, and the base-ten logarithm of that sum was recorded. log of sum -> -0.006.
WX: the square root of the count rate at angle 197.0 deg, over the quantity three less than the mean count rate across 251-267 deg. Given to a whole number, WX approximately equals 39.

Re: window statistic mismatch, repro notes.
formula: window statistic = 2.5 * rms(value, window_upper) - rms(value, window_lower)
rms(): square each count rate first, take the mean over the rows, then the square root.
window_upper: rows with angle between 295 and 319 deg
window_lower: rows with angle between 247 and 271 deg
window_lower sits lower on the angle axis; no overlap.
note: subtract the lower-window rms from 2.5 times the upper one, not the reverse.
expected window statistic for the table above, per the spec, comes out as 5.03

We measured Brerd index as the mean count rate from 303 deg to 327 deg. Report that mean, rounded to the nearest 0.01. 3.23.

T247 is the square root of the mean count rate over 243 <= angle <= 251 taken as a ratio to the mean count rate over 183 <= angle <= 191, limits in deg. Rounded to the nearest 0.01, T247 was 0.99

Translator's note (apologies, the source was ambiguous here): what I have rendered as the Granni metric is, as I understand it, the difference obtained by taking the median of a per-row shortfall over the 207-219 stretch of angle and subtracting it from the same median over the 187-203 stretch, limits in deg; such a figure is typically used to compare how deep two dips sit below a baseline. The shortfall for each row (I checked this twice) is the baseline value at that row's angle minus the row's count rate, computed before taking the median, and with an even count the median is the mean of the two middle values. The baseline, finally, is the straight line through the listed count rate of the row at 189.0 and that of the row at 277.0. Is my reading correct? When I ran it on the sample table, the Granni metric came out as -0.8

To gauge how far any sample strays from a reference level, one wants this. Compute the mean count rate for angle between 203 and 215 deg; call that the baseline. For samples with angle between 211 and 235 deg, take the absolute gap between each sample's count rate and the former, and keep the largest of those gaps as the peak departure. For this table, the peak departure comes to 0.96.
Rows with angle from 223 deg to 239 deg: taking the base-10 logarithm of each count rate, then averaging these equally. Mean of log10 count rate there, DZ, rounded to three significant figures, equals 0.457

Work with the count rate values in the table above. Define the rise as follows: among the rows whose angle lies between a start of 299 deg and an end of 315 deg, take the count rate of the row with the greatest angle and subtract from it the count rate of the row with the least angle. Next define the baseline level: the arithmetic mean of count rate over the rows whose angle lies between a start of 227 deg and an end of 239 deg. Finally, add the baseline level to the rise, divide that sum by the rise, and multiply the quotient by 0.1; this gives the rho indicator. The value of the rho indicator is -3.8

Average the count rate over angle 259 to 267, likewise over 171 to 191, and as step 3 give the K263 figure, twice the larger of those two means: 6.22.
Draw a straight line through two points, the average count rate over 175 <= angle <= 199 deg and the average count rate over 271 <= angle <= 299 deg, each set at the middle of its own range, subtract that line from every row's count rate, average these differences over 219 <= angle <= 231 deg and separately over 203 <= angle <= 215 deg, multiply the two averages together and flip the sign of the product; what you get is -0.458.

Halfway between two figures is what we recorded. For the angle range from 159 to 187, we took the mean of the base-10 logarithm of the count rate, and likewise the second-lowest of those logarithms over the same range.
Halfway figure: 0.495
